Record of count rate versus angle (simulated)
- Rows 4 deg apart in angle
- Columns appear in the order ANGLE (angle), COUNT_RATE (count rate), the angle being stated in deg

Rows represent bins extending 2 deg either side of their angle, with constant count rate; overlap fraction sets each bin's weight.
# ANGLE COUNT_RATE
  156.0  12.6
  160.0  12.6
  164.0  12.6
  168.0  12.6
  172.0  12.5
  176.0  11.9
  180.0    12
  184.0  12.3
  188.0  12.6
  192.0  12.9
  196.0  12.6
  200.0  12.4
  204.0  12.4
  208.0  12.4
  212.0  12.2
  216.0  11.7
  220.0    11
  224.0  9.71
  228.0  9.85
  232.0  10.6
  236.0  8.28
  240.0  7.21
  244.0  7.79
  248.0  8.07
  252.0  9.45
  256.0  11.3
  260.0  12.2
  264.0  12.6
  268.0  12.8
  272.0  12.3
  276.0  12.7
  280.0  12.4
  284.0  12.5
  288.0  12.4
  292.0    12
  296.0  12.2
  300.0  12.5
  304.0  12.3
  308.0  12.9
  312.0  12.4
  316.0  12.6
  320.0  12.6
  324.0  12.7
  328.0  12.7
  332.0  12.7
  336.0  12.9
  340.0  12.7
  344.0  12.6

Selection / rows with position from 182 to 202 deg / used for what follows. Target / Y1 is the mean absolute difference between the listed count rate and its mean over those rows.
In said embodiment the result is 0.17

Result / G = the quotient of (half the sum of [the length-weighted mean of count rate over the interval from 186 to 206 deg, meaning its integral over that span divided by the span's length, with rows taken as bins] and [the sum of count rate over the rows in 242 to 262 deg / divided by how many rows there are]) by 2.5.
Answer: 4.47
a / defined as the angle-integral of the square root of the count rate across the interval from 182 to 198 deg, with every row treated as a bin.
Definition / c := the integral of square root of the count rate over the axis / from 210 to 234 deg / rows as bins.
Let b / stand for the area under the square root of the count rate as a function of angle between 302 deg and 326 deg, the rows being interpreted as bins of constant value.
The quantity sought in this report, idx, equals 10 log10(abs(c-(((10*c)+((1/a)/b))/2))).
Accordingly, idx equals 25.0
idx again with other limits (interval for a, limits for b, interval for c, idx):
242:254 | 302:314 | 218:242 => 24.7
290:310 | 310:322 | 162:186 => 25.3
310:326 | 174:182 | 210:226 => 23.3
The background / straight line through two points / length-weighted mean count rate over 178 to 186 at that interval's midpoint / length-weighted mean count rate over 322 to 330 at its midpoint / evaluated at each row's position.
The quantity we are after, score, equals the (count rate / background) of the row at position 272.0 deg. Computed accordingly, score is 0.98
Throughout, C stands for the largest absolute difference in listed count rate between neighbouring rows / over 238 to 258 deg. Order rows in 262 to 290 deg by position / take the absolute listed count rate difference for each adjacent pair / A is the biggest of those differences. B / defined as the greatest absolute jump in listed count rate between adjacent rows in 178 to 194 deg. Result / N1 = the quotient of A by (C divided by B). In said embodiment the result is 0.1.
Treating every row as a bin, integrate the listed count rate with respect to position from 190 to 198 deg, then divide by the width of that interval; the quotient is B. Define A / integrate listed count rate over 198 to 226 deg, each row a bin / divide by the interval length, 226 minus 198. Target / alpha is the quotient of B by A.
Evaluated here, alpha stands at 1.09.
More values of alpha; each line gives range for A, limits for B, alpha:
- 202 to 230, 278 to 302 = 1.09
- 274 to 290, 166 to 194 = 0.99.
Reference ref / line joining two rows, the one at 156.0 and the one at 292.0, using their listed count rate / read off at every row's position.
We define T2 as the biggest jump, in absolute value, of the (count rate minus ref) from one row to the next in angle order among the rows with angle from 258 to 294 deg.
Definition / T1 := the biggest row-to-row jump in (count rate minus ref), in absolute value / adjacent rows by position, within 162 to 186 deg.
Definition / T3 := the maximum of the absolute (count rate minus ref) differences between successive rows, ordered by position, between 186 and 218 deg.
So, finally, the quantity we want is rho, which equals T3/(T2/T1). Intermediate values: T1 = 0.6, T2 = 0.48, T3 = 0.48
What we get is 0.6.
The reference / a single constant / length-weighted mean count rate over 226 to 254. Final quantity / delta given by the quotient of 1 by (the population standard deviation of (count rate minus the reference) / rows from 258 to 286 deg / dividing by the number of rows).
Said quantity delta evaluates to 5.0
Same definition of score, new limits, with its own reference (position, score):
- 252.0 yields 0.76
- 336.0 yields 1.01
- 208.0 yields 1.01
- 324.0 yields 1.00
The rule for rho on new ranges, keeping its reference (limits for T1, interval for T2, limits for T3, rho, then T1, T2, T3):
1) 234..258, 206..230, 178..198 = 0.5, 1.9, 1.27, 0.32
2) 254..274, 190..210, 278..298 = 1.2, 0.9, 0.28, 0.38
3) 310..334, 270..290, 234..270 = 1.0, 0.2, 0.42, 1.87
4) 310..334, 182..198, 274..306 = 0.3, 0.2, 0.32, 0.38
